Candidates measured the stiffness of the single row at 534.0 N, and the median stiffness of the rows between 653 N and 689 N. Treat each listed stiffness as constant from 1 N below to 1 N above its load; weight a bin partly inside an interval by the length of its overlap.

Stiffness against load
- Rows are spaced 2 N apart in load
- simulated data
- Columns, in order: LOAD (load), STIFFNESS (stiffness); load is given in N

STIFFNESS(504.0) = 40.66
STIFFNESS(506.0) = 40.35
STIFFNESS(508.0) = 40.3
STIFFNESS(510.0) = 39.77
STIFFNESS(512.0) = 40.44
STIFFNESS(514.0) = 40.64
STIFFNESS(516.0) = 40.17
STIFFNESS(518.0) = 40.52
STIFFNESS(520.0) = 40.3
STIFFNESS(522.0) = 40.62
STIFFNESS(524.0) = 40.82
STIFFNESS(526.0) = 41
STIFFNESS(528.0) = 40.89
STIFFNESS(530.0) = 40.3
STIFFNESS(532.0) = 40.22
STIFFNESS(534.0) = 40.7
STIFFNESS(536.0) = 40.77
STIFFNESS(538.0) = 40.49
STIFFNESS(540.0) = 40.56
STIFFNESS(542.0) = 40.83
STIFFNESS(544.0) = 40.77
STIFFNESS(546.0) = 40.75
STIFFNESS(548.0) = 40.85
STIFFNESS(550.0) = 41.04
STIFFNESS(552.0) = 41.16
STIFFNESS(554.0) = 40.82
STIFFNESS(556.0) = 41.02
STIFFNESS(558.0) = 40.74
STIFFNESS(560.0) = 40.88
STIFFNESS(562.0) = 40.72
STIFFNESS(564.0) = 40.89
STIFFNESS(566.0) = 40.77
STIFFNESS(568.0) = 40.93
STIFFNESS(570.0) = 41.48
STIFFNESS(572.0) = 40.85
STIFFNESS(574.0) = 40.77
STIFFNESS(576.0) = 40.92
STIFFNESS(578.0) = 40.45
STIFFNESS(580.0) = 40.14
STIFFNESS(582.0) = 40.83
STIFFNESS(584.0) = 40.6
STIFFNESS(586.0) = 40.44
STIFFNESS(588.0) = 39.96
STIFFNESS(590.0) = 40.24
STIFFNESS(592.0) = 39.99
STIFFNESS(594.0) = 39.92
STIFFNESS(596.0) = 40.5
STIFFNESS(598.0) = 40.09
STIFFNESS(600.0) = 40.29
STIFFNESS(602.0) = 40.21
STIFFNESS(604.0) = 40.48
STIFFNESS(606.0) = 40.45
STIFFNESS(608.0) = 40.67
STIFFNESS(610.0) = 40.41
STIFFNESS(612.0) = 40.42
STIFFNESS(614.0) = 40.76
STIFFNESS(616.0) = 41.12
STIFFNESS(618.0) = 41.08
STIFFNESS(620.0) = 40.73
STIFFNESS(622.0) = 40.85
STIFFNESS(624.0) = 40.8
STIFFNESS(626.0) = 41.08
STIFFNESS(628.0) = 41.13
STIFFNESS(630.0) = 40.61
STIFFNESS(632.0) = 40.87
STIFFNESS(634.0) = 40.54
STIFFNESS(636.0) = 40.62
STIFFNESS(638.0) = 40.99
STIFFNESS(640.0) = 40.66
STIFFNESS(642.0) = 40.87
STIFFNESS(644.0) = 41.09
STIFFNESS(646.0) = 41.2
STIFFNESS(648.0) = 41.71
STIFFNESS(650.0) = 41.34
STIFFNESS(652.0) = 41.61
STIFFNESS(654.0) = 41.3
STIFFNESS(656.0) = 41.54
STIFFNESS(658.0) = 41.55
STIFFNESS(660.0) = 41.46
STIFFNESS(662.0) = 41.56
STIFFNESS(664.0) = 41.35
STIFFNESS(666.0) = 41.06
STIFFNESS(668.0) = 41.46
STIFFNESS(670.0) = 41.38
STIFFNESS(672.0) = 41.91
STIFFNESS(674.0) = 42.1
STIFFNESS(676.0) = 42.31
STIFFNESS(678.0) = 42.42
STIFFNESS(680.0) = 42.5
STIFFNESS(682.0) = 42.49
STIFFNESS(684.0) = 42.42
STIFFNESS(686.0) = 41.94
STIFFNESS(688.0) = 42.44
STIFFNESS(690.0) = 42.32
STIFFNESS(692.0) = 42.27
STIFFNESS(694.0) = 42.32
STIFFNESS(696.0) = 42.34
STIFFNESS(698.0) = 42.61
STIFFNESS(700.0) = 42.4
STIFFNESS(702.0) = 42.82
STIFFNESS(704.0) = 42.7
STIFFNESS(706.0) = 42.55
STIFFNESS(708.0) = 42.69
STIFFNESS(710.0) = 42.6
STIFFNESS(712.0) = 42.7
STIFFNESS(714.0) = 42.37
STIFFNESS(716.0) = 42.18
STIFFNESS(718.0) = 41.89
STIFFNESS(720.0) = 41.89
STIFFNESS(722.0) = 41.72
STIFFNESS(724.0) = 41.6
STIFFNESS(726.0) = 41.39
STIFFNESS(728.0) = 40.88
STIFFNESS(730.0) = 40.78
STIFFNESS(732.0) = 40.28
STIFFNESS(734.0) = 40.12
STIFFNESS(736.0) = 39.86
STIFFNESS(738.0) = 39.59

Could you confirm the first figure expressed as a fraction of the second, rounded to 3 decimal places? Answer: 0.975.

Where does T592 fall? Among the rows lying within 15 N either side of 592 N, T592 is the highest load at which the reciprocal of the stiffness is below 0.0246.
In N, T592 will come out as 582.0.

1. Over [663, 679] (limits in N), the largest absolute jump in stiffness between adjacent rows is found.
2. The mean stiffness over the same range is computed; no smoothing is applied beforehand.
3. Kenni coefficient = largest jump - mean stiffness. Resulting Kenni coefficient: -41.2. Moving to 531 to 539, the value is -40.1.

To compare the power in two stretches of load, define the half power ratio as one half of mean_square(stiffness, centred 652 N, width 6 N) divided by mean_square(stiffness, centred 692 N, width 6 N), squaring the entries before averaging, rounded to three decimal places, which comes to 0.479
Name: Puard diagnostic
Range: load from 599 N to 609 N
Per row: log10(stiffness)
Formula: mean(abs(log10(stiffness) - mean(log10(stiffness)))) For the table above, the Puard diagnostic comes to 0.0015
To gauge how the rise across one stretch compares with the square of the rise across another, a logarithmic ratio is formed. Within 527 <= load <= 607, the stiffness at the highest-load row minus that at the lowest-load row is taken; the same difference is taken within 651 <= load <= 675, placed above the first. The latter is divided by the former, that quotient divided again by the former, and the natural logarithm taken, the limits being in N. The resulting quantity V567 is 0.9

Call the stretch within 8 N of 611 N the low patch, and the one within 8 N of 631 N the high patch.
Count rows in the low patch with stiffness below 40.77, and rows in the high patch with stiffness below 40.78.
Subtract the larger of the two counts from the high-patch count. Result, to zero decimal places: -3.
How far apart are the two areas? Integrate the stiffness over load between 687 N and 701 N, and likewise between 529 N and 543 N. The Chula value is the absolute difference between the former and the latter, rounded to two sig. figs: 26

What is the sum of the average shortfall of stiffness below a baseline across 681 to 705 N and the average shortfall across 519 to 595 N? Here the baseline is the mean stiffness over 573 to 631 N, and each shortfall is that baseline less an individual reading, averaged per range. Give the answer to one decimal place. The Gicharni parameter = -2.0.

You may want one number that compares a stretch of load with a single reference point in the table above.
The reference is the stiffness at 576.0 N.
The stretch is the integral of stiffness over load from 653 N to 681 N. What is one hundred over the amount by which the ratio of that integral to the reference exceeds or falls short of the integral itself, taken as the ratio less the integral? -0.0878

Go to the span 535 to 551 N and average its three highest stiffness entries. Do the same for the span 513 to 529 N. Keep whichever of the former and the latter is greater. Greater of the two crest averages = 40.9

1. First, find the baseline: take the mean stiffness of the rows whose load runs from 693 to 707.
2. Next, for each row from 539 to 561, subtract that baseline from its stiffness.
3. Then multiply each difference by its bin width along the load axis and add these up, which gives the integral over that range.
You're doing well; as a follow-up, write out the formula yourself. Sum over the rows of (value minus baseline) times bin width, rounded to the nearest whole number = -37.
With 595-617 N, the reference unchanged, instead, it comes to -45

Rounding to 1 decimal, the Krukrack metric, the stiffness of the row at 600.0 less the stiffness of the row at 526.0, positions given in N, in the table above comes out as -0.7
